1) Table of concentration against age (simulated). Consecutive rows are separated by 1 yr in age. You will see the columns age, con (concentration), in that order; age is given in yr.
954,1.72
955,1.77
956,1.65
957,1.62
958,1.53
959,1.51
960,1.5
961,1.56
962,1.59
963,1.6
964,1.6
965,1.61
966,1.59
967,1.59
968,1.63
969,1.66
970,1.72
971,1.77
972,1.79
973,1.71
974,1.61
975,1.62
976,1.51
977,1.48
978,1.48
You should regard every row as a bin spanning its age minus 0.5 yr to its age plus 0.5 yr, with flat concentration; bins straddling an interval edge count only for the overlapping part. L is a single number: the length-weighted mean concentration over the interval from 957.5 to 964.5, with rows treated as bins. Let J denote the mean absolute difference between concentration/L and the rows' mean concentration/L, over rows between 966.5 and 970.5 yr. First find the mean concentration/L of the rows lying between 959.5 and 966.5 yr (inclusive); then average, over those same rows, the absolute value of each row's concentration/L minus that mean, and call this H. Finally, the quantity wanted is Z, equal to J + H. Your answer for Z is 0.044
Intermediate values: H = 0.018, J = 0.026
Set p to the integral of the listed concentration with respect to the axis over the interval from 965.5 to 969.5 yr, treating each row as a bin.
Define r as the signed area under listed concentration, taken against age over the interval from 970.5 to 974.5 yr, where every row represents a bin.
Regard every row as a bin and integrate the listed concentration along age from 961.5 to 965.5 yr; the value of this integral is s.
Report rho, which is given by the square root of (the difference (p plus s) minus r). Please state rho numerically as 2.45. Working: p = 6.47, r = 6.88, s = 6.40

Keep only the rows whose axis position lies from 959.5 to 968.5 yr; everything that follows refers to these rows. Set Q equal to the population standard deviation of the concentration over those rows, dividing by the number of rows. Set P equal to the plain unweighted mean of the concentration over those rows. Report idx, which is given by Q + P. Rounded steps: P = 1.59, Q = 0.035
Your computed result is 1.62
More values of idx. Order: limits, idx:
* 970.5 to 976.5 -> 1.77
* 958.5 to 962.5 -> 1.58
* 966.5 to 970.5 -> 1.70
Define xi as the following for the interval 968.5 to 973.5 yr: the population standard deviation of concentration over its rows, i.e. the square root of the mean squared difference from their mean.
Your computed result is 0.046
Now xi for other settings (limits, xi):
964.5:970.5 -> 0.046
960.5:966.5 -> 0.016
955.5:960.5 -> 0.061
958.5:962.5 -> 0.037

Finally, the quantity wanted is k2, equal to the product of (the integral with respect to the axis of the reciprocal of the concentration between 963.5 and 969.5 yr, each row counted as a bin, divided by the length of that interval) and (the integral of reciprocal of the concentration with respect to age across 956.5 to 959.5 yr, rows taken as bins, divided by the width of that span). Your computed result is 0.400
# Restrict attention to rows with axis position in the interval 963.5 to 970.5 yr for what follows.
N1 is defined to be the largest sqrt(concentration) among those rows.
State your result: 1.31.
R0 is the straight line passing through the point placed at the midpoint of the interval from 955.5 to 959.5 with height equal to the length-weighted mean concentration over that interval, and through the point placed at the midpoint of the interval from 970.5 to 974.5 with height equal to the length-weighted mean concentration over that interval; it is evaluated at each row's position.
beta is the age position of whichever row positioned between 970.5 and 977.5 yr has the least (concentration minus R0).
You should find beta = 977 yr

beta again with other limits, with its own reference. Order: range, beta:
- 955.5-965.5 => 960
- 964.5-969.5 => 967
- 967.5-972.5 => 968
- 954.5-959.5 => 959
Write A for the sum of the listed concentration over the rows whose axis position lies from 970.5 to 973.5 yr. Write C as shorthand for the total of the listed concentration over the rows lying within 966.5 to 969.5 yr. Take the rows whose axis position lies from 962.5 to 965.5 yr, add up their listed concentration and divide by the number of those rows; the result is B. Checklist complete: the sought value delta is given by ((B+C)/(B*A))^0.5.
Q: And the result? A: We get 0.876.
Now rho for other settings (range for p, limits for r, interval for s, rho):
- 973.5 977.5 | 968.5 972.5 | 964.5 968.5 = 2.39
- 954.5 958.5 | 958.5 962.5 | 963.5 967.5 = 2.61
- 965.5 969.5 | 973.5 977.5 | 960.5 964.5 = 2.57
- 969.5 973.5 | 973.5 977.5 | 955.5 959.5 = 2.66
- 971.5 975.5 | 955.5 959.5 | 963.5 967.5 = 2.61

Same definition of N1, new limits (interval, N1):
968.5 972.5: 1.34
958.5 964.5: 1.26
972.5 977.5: 1.31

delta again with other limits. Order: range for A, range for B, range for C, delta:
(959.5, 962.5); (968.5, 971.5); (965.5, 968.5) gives 0.904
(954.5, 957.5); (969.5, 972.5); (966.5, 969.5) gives 0.865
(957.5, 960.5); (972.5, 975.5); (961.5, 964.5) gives 0.928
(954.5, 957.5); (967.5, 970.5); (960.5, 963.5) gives 0.873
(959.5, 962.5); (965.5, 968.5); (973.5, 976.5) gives 0.922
